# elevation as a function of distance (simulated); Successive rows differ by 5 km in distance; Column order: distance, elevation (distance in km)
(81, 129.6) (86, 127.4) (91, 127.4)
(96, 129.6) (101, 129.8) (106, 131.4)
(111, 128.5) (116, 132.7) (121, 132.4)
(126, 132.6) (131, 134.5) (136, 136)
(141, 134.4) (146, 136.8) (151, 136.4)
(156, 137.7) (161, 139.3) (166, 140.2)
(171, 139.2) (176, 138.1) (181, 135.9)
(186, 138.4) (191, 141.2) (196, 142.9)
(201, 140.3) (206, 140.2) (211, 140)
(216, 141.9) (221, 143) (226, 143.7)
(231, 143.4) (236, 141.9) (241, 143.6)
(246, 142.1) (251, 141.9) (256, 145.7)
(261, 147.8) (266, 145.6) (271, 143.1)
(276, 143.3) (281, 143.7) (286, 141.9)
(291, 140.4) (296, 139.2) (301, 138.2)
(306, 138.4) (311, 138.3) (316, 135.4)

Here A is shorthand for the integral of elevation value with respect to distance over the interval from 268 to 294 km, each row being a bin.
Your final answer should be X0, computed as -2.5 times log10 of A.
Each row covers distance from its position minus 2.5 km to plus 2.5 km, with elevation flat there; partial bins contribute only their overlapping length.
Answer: -8.92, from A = 3704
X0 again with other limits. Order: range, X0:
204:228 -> -8.83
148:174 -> -8.89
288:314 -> -8.89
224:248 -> -8.84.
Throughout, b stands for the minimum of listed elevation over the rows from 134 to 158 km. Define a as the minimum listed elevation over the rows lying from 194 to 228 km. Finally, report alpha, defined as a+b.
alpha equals 274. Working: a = 140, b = 134.4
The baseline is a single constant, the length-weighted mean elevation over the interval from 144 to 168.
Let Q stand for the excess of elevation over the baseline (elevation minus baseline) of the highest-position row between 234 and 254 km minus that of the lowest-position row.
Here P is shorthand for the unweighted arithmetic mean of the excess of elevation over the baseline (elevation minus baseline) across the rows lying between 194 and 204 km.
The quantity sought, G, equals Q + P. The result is 4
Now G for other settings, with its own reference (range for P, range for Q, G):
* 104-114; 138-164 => -3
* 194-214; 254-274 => 0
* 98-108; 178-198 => 0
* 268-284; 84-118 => 11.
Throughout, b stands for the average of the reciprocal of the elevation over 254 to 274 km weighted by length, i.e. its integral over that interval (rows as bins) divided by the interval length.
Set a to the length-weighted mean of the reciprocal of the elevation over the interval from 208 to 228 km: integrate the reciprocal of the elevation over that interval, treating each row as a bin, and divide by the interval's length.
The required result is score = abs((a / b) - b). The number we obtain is 1.02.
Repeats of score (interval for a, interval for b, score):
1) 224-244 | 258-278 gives 1.01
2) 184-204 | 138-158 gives 0.96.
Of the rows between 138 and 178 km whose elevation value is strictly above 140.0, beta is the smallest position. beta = 166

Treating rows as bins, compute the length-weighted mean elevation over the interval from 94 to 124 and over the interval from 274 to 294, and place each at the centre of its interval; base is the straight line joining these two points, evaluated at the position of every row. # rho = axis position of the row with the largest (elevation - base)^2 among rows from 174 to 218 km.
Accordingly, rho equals 196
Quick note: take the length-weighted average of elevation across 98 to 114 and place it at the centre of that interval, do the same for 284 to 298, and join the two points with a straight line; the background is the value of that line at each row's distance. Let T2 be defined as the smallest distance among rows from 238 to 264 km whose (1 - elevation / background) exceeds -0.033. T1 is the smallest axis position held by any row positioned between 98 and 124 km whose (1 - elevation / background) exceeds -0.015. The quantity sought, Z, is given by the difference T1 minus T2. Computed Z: -145 km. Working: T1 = 101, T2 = 246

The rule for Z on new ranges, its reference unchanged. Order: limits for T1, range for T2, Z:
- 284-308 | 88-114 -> 195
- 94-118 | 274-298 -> -180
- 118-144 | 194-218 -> -90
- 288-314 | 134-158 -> 155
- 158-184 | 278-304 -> -100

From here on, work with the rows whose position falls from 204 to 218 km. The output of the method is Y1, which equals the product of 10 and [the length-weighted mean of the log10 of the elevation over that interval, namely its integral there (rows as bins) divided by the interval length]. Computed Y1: 21.5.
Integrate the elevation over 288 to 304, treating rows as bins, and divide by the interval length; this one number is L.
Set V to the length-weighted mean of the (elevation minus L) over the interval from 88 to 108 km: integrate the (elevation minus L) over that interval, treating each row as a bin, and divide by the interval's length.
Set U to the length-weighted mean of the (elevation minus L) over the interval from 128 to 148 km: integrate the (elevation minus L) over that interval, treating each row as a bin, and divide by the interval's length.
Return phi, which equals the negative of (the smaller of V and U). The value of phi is 10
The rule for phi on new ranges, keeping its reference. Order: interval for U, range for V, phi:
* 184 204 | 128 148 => 4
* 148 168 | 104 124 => 8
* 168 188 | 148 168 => 1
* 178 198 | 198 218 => 0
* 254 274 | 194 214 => -2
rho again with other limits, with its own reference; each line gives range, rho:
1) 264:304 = 301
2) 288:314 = 311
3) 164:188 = 166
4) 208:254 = 226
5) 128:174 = 166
